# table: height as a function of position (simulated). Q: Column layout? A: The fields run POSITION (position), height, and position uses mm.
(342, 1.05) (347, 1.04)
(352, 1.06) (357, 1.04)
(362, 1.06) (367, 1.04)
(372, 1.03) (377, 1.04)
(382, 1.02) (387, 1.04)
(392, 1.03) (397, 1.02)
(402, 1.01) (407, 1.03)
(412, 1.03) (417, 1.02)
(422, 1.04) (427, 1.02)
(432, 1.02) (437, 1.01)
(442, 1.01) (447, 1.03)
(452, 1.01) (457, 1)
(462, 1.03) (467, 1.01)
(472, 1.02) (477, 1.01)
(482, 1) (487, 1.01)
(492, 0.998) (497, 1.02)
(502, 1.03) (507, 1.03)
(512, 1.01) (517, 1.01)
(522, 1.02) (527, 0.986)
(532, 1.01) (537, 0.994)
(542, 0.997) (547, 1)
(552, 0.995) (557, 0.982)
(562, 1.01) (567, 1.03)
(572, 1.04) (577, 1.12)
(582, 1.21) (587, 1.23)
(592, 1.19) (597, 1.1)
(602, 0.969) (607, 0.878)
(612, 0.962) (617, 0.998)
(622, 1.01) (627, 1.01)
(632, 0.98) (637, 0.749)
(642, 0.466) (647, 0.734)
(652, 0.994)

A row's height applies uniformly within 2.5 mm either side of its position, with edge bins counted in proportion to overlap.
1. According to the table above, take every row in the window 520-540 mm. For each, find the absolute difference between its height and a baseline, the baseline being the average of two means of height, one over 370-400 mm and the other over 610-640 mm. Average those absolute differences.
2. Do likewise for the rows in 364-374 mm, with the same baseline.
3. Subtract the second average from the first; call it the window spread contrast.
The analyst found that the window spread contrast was -0.03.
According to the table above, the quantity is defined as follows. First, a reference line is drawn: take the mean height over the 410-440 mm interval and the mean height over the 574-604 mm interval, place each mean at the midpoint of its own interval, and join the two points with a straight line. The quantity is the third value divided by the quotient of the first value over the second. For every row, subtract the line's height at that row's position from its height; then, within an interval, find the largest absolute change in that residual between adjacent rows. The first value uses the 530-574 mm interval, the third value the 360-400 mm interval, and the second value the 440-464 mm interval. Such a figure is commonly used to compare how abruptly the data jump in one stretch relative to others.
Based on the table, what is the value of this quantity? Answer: 0.025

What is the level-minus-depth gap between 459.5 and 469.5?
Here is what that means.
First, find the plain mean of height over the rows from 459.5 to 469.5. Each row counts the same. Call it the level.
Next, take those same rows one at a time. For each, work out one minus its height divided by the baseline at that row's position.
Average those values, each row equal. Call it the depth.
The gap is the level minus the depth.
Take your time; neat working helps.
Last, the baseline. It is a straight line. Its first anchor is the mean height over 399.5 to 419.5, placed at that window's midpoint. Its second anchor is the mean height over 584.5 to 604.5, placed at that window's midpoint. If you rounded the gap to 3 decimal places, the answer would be 0.989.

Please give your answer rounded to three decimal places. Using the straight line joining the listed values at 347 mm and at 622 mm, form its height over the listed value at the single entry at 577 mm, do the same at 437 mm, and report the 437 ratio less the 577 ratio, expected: 0.114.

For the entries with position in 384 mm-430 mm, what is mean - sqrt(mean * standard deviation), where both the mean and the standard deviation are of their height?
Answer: 0.93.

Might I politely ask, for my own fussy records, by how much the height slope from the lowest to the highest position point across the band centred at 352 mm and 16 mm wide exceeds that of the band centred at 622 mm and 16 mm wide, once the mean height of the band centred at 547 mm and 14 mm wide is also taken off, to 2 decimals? -1.00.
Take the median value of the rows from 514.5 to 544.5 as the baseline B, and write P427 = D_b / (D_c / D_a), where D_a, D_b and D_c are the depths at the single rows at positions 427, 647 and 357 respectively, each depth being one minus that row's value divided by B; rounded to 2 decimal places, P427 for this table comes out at 0.12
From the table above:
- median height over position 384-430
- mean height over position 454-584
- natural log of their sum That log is 0.72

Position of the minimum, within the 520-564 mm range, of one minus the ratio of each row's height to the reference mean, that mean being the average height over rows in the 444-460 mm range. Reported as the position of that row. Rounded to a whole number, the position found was 522 mm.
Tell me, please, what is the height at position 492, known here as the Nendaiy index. 0.998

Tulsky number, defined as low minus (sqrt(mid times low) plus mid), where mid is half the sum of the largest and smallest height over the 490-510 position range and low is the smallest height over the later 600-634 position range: -1.08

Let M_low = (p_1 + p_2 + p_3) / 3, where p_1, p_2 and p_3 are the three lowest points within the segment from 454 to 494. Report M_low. 1.00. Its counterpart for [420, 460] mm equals 1.01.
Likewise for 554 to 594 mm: 1.01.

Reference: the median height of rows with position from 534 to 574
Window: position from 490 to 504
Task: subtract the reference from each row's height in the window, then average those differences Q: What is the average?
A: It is 0.018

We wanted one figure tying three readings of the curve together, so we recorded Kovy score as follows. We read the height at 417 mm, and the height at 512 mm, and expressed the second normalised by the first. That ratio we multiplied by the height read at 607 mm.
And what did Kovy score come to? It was 0.87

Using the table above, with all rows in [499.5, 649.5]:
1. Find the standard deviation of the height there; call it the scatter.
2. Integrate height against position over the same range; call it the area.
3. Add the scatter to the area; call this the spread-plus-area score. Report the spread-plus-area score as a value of 149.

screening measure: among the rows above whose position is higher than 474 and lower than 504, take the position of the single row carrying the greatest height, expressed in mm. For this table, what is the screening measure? 502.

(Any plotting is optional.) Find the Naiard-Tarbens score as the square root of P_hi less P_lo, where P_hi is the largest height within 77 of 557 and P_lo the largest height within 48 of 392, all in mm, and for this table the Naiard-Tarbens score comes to 0.41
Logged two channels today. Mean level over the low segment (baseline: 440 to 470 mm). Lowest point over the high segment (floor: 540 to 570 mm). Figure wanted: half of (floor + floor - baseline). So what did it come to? 0.47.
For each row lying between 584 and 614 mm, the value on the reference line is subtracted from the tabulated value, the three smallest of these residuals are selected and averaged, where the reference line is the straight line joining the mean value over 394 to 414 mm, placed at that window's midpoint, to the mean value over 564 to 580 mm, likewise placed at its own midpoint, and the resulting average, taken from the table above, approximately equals -0.14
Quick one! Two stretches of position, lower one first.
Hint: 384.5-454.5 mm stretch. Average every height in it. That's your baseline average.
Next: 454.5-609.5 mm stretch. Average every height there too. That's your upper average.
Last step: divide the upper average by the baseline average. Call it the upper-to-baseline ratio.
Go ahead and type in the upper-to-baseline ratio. 1.01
